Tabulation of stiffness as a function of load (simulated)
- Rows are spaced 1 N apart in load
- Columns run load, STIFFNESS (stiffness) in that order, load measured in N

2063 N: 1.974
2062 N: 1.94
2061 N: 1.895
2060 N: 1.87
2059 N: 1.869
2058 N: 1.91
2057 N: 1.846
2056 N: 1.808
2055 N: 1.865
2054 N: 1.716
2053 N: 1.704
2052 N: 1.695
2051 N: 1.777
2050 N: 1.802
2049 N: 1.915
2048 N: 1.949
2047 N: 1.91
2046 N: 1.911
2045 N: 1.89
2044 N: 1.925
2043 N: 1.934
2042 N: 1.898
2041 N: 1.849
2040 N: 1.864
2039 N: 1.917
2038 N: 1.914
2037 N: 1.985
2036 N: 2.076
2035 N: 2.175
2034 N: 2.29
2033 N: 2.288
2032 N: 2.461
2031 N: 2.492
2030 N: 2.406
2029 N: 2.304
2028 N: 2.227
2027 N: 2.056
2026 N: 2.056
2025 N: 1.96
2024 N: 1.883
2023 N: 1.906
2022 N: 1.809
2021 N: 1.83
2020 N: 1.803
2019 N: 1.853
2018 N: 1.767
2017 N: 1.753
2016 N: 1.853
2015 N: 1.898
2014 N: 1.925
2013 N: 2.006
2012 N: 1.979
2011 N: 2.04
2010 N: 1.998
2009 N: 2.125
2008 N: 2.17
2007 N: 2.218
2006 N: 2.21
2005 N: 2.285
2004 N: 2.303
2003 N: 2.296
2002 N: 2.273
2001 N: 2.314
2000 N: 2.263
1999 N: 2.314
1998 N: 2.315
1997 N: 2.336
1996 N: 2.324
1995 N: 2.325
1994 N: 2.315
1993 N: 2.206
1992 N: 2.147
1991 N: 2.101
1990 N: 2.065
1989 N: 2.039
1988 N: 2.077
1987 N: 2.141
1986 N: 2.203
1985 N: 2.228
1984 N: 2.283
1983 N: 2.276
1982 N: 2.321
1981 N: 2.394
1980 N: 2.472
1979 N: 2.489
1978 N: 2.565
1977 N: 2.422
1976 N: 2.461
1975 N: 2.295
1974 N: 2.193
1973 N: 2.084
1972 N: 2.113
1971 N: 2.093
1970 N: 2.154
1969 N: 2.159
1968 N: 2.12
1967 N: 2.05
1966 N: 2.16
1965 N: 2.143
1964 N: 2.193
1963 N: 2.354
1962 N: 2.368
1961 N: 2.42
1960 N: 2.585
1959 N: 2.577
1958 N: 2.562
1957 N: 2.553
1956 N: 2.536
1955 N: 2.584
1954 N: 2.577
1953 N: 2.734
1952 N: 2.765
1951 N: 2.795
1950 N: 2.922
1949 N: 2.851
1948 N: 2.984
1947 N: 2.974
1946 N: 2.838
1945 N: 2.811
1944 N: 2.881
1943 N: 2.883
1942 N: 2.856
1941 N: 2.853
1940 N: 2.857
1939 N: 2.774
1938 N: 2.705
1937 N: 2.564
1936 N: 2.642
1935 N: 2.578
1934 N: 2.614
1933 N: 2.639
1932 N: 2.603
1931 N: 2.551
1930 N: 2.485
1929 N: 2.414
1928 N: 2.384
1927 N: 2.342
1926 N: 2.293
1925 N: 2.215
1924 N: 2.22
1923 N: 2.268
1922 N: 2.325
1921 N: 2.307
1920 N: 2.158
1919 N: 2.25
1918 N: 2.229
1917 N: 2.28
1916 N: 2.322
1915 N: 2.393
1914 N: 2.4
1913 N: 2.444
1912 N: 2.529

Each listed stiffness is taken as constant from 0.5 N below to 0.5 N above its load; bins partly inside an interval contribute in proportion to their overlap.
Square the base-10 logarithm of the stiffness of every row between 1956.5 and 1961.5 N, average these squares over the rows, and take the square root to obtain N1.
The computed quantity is 0.40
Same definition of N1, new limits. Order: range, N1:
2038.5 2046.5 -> 0.28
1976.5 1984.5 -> 0.38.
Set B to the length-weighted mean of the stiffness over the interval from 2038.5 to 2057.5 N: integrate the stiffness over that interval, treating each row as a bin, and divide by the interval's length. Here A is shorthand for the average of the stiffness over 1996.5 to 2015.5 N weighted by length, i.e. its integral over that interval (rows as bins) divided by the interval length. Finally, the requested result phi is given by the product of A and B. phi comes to 4.0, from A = 2.2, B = 1.9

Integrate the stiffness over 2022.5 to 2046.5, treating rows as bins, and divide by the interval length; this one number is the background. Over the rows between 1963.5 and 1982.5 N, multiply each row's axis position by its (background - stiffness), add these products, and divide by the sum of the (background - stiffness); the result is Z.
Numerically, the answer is 1976.6 N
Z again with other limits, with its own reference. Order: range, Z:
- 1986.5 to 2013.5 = 1998.7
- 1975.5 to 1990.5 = 1980.0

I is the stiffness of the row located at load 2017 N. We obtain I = 1.753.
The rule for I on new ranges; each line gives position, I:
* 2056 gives 1.808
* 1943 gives 2.883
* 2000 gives 2.263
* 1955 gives 2.584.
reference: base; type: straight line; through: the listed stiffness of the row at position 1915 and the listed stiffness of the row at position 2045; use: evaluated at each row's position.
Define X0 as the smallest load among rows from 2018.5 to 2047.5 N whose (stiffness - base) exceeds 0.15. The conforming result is 2028 N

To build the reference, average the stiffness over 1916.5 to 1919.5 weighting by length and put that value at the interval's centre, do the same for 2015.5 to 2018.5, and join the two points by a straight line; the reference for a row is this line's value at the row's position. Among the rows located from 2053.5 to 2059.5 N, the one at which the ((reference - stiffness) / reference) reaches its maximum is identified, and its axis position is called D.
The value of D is 2054 N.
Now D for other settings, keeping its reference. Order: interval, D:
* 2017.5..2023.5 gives 2018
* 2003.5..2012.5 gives 2012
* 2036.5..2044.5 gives 2041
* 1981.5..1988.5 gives 1988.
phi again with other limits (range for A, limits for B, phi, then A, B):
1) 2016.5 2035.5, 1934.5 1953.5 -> 5.8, 2.1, 2.8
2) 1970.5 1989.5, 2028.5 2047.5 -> 4.7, 2.3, 2.1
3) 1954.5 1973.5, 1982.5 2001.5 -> 5.1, 2.3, 2.2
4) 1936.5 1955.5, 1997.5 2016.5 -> 6.0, 2.8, 2.1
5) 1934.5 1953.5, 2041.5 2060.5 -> 5.2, 2.8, 1.9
